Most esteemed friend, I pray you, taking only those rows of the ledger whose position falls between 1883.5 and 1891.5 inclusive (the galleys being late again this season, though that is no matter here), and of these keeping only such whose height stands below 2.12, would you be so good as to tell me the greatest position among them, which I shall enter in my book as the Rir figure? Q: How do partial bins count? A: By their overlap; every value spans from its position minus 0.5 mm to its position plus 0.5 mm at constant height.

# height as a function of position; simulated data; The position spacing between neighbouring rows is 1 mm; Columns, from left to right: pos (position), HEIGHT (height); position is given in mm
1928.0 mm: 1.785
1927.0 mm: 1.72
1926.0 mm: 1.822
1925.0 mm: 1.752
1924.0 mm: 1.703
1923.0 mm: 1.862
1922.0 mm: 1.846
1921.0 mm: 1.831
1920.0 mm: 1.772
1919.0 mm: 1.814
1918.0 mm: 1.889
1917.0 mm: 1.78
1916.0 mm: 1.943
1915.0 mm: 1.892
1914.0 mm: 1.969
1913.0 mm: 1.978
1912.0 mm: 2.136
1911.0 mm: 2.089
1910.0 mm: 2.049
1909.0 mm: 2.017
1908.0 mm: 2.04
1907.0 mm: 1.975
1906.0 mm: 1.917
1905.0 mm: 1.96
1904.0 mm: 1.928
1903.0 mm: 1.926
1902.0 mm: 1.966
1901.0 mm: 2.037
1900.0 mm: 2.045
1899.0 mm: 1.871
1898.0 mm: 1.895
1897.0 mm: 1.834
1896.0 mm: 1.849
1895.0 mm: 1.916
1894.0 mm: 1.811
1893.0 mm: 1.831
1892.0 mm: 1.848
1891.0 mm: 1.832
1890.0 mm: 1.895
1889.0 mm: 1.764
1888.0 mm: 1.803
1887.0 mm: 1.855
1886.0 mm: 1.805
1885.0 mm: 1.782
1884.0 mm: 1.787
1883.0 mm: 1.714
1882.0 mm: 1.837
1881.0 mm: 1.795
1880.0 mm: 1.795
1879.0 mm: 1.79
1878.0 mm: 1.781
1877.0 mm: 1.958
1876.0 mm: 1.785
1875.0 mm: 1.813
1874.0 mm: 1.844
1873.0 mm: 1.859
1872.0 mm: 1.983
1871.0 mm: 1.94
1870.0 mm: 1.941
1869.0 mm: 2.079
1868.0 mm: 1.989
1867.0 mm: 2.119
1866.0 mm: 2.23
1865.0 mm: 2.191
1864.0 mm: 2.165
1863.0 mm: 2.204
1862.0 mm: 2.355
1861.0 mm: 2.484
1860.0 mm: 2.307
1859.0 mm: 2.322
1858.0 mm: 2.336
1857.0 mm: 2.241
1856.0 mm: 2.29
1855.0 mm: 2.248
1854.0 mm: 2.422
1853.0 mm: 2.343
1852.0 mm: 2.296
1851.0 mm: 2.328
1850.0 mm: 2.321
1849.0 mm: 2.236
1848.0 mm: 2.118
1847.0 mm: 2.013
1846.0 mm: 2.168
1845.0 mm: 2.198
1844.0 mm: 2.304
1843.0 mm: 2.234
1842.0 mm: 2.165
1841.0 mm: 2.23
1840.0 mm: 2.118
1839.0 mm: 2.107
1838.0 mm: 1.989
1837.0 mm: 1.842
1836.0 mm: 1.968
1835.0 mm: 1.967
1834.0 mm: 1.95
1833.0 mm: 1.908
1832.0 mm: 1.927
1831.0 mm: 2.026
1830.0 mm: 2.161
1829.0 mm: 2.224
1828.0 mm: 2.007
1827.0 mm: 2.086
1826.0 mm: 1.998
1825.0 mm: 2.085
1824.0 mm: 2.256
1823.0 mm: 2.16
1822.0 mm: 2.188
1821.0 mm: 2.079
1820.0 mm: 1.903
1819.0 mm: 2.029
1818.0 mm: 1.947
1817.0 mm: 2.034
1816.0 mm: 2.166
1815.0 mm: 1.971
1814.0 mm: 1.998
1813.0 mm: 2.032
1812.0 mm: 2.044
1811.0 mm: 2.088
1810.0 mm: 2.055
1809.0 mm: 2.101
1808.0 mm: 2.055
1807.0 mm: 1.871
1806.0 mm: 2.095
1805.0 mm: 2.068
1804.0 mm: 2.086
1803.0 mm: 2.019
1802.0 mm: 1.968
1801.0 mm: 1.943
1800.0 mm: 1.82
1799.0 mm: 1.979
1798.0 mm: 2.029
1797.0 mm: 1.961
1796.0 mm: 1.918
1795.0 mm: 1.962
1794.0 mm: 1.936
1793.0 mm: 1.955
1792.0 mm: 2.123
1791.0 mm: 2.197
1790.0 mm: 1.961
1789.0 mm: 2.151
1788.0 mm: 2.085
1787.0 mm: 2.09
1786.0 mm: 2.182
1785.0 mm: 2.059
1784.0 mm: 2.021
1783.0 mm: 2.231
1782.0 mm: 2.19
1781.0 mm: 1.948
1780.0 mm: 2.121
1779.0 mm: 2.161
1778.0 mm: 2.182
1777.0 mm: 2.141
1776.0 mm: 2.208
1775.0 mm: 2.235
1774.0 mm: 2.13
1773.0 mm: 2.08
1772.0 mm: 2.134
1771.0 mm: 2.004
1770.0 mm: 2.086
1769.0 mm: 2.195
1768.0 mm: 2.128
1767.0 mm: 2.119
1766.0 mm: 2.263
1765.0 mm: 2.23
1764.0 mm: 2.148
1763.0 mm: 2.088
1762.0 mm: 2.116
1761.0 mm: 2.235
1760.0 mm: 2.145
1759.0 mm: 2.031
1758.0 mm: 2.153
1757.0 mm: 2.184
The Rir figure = 1891.0 mm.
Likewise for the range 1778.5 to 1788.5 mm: 1788.0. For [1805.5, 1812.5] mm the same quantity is 1812.0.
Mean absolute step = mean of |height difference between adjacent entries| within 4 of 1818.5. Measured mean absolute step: 0.13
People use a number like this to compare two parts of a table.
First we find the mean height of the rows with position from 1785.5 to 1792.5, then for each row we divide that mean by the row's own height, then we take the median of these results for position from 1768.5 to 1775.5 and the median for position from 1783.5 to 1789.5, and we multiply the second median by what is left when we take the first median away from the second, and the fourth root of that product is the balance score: 0.38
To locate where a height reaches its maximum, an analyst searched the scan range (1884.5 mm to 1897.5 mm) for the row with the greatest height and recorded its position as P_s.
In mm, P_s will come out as 1895.0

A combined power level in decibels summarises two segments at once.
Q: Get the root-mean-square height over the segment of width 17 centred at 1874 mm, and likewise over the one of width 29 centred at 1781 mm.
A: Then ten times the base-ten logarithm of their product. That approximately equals 6.06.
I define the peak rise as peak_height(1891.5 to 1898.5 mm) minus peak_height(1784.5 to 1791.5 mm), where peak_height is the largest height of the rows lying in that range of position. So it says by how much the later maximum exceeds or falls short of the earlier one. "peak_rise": -0.28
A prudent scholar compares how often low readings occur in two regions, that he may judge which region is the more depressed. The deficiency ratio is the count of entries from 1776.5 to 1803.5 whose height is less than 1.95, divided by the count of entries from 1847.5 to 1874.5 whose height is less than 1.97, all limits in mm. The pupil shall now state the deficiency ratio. 1.25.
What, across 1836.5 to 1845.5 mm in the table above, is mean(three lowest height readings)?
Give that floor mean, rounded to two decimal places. 1.98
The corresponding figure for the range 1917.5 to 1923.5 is 1.81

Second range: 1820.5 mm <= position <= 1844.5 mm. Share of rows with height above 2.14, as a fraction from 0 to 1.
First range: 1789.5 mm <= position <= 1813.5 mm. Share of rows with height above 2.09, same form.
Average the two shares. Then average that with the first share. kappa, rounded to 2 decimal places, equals 0.22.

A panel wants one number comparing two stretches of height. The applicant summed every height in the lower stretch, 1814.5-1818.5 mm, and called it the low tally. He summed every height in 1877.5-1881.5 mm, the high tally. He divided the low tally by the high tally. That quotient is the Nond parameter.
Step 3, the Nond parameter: 1.13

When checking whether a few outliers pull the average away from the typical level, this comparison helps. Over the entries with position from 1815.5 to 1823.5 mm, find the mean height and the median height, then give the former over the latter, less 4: -3.00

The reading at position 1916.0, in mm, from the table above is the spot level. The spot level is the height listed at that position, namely 1.943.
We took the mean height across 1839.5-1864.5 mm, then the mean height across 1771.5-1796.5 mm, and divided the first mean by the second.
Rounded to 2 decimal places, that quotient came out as 1.08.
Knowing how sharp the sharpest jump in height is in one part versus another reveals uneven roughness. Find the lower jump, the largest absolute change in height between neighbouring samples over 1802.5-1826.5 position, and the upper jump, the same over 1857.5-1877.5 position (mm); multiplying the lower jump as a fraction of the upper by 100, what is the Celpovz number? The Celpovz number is 127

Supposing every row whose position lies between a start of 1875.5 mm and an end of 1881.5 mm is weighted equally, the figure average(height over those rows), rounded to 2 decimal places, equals 1.82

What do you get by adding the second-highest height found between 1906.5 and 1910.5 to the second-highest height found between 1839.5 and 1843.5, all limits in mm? 4.27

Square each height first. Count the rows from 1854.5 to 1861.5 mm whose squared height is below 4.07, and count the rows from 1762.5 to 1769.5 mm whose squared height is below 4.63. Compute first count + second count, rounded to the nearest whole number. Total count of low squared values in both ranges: 4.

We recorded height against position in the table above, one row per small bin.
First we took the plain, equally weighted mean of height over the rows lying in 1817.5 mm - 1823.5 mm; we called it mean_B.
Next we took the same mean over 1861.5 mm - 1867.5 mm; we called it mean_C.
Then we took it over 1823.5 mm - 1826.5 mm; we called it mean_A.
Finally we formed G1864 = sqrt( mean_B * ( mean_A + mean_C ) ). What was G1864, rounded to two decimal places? 2.98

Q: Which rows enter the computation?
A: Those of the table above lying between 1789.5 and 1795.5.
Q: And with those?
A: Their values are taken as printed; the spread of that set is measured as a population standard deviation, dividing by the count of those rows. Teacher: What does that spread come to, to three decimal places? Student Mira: 0.100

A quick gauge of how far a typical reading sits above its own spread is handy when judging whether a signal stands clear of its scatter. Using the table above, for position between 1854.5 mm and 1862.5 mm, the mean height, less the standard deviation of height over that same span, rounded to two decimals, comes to 2.25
